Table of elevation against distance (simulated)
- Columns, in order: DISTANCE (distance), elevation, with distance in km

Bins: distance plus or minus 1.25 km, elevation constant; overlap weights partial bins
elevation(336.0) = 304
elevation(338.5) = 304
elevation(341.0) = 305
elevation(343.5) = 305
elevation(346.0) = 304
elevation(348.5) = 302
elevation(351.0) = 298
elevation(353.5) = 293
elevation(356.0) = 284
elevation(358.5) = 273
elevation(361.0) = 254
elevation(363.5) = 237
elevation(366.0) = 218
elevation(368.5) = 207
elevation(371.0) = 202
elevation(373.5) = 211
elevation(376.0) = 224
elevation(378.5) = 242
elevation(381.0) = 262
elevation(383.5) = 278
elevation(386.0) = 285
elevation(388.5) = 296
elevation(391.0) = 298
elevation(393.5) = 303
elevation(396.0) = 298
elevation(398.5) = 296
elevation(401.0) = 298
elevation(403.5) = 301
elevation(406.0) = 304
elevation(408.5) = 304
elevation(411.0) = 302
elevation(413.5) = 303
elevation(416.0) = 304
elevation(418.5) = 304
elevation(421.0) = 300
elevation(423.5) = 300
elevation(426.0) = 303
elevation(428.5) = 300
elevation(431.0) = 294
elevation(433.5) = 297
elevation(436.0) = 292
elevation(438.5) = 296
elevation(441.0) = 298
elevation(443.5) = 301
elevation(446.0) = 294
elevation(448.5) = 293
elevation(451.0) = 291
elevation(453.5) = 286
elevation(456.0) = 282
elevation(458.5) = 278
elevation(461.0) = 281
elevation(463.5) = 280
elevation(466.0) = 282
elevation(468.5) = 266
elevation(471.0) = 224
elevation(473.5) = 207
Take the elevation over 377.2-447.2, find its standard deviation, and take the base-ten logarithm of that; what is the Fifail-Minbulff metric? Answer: 1.1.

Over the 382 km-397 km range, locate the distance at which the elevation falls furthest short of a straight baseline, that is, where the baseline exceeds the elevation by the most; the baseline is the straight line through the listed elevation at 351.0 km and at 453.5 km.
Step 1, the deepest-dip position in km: 383.5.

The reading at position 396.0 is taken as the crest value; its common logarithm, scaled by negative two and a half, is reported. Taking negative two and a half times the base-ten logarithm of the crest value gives -6.19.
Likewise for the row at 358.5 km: -6.09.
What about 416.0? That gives -6.21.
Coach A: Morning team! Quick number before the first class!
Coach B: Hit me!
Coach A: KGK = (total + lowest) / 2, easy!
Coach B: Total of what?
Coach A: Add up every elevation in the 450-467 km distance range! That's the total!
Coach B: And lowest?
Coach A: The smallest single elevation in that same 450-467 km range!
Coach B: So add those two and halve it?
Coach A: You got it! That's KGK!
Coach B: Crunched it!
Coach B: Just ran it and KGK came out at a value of 1129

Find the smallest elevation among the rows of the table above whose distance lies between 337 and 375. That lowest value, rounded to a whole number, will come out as 202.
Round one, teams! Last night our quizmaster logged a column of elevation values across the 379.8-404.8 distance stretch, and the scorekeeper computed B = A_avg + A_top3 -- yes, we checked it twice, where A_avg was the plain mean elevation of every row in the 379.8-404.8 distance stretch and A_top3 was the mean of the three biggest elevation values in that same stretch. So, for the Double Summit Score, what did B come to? 592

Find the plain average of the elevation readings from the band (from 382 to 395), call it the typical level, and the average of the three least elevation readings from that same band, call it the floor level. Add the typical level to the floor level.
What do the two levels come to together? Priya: 578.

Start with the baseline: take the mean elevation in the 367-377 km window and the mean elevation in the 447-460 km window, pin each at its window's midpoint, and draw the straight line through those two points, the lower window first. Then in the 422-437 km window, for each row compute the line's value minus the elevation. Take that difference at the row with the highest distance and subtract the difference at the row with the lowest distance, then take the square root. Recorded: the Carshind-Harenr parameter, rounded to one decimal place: 4.4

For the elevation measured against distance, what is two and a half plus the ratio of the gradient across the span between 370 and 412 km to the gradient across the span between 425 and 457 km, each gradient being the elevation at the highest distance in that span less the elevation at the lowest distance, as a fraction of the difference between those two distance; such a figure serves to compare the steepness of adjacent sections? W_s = -1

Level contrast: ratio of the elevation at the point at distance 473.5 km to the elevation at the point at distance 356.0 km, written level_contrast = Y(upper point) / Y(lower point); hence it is 0.73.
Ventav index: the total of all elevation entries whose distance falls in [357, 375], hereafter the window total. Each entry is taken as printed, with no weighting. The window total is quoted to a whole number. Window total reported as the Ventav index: 1602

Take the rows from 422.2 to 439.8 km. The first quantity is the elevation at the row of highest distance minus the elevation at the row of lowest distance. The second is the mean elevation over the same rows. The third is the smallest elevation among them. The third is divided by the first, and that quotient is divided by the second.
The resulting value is -0.25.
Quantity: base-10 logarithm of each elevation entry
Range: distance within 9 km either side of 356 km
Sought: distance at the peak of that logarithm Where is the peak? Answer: 348.5 km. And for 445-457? 446.0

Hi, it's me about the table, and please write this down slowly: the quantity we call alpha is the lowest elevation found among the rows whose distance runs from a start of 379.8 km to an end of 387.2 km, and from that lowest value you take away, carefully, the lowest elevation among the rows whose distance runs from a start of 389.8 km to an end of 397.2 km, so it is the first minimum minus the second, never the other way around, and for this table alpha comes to -36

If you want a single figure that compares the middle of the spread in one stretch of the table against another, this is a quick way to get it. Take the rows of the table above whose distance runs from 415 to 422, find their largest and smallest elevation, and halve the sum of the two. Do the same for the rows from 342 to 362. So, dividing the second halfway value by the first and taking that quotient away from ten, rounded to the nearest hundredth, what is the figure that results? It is 9.07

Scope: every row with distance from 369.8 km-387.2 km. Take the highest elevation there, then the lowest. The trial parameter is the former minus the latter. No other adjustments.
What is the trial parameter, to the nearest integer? 83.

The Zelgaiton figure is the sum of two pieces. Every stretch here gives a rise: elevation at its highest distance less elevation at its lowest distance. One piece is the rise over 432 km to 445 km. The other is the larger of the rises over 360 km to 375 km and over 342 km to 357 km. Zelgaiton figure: -17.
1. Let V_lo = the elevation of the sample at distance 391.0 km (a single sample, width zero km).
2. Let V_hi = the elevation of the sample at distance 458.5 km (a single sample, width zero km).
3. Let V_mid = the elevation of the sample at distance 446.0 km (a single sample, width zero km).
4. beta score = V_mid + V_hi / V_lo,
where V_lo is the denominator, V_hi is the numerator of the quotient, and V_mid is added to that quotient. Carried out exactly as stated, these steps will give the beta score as 295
